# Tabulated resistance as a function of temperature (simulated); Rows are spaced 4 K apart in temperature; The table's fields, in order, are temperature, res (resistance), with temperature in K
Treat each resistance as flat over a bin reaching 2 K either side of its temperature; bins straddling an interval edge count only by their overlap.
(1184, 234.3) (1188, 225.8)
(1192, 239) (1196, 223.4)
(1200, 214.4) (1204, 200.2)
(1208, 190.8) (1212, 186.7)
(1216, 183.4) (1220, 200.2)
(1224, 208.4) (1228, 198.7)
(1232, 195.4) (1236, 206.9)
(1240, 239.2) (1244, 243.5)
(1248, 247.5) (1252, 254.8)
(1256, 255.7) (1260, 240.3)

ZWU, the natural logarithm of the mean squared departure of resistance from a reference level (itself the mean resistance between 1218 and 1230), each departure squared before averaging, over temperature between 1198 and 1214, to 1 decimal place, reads 4.9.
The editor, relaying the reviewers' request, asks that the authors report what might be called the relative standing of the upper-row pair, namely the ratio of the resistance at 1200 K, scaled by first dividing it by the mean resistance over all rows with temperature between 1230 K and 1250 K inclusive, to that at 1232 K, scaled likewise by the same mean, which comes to 1.10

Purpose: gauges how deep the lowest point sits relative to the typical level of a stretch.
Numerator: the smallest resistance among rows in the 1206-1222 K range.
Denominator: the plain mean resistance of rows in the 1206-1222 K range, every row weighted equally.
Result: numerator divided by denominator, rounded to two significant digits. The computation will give 0.96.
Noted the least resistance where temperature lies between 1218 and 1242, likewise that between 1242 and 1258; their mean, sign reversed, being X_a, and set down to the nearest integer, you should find -219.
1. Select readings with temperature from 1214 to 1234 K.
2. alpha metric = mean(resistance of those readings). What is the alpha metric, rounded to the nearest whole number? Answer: 197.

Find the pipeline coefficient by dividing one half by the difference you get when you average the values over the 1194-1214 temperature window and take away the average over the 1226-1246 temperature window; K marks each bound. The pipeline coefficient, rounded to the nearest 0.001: -0.037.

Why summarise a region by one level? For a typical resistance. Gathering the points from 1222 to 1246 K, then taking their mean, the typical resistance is 215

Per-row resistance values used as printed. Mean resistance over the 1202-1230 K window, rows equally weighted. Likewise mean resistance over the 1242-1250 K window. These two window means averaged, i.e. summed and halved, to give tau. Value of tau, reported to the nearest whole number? 220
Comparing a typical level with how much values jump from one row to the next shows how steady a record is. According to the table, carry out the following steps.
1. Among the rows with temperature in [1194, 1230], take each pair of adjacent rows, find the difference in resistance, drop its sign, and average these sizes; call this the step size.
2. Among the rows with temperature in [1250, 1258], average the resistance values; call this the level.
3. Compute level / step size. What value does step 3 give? 27.3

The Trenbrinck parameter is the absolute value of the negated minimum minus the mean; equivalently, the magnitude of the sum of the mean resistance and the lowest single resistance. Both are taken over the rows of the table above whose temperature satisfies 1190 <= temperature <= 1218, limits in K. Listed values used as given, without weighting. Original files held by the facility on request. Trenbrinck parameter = 389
